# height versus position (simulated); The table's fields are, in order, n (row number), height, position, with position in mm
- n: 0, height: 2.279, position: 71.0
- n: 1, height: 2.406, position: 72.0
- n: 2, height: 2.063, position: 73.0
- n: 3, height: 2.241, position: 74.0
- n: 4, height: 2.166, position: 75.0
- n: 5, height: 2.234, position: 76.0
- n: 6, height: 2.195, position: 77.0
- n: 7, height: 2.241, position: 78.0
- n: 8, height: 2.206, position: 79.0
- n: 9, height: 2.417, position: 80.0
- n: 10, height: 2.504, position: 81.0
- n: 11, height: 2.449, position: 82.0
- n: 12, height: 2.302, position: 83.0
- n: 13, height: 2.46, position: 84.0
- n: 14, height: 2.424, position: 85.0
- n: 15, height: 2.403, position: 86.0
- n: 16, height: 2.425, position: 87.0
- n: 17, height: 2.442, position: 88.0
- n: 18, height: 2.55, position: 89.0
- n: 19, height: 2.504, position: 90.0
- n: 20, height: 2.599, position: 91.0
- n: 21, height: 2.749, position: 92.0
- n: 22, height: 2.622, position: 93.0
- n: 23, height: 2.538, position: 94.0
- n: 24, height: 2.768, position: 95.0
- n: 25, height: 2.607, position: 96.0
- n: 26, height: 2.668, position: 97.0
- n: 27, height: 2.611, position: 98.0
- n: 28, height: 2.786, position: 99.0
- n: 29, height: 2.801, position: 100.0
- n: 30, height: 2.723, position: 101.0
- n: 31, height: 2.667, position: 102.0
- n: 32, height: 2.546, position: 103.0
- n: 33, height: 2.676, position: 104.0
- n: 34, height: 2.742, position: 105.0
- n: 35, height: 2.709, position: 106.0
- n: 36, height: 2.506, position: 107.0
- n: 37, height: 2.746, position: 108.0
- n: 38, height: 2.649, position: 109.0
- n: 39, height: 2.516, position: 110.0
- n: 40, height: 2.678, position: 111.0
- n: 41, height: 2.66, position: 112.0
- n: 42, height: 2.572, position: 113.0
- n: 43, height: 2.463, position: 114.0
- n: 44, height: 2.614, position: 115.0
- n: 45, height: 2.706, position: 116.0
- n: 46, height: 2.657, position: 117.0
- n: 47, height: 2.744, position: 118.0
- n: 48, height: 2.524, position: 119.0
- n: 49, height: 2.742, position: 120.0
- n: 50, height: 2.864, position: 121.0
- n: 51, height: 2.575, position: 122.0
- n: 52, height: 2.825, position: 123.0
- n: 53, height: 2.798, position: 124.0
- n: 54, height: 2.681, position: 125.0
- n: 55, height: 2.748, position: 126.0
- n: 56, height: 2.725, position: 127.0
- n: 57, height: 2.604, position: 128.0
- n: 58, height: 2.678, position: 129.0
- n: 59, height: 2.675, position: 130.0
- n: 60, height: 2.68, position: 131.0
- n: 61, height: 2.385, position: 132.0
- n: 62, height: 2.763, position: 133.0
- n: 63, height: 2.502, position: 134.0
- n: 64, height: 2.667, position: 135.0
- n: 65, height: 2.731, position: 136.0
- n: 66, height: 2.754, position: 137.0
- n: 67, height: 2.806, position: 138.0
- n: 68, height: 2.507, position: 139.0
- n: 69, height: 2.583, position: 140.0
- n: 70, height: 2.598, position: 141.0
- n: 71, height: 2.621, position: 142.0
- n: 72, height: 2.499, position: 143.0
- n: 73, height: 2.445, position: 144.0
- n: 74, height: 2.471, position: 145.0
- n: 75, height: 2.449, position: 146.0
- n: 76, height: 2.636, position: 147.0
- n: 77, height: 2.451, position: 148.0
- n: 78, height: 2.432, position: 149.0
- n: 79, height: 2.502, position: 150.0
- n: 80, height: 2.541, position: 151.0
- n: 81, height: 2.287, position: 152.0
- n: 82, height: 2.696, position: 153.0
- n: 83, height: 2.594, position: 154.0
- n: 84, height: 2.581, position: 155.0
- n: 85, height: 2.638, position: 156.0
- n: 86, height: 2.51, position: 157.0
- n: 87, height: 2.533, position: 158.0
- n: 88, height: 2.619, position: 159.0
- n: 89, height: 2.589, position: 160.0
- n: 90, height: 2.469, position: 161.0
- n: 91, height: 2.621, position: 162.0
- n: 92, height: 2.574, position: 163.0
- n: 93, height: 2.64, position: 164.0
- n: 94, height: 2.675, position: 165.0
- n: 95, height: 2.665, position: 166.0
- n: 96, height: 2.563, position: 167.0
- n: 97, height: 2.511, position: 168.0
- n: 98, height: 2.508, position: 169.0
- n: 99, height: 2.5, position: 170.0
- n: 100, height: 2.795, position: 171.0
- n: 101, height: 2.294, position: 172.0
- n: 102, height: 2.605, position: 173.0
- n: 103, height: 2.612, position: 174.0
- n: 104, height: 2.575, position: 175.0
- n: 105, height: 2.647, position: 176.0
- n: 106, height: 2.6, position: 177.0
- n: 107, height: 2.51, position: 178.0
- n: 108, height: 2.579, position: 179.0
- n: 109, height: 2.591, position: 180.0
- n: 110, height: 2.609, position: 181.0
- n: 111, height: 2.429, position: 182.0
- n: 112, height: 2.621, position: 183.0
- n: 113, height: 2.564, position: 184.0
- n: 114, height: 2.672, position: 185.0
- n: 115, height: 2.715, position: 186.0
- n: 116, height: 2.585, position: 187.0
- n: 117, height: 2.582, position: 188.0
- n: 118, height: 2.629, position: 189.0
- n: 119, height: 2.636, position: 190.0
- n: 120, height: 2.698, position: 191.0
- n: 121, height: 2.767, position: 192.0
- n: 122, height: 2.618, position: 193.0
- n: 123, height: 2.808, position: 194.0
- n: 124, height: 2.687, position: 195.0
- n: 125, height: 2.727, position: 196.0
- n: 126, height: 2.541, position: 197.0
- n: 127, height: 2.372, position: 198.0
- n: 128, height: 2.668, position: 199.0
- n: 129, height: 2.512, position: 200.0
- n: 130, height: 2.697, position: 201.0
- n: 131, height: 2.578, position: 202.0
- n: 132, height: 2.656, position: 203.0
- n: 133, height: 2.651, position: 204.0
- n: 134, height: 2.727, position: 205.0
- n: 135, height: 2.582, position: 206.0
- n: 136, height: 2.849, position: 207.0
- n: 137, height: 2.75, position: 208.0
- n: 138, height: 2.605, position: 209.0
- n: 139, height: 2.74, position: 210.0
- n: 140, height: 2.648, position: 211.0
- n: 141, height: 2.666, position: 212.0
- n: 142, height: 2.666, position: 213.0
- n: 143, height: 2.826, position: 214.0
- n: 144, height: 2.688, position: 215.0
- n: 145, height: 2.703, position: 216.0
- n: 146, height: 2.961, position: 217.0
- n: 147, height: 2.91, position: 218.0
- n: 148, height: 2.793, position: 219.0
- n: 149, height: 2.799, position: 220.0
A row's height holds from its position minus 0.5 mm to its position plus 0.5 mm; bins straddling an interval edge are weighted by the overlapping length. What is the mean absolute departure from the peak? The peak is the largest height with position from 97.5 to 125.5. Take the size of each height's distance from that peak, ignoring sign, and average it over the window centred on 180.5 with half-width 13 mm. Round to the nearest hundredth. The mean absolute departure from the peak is 0.27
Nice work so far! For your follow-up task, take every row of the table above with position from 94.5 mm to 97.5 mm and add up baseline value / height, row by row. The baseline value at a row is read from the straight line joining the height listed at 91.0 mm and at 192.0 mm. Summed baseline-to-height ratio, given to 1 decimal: 2.9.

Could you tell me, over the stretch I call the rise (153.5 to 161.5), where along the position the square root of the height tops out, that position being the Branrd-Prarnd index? 156.0 mm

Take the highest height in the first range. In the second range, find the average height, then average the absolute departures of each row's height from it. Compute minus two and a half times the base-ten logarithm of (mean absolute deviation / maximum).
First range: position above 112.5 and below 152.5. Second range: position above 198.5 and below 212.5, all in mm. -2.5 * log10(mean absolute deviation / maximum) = 4.2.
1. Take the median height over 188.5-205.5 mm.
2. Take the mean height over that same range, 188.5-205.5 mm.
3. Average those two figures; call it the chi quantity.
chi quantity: 2.65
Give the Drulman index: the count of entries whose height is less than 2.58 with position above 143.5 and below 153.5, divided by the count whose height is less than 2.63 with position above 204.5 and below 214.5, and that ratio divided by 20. 0.20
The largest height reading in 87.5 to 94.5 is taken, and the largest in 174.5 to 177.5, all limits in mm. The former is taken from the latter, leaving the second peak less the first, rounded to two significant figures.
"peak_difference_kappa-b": -0.10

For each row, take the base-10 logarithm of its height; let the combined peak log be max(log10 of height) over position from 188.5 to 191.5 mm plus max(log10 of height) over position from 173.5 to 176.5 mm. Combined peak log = 0.85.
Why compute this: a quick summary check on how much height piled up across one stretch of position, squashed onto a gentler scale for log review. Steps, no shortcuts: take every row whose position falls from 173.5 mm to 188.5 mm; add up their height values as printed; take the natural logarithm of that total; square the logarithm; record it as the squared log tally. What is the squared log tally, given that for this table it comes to 13.4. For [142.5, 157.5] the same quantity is 13.2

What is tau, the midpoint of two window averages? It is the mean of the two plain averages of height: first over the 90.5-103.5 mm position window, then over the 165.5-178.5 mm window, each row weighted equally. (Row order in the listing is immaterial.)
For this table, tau 2.62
